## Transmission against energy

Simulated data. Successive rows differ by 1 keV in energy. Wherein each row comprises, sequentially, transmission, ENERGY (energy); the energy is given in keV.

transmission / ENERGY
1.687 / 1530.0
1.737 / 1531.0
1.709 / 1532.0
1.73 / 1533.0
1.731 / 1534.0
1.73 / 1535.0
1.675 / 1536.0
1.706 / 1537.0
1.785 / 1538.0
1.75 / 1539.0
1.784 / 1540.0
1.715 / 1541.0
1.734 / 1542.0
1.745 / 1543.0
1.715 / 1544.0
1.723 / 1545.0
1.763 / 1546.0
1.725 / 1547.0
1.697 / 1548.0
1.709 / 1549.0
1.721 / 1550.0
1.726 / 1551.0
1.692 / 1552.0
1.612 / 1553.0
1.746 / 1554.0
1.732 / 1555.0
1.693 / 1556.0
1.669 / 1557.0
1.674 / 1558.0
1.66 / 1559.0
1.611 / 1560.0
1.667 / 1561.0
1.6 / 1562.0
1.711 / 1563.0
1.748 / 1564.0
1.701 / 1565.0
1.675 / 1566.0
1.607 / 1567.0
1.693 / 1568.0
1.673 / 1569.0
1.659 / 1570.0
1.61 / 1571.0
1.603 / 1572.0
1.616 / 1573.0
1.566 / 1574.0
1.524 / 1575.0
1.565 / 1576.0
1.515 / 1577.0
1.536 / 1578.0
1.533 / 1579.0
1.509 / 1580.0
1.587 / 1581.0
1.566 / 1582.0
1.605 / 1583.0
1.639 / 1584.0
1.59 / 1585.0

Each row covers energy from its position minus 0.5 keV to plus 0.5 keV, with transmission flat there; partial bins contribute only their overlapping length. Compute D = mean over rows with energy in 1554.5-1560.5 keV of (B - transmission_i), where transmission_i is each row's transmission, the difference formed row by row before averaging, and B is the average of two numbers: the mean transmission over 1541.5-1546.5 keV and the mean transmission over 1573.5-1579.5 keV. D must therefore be -0.035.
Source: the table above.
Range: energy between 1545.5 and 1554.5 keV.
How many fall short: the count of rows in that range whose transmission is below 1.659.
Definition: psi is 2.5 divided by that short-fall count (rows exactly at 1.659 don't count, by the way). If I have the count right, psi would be 2.5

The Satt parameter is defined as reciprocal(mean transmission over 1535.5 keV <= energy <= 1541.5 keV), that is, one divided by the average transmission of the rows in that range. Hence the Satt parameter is 0.576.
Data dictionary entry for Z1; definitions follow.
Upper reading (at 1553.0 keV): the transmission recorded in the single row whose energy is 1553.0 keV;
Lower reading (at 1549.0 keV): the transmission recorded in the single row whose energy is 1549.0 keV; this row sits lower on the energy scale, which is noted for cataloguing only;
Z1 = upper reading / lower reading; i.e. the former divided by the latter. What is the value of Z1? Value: 0.94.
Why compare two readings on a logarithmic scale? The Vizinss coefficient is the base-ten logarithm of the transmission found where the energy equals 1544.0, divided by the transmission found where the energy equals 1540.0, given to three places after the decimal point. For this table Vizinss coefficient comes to -0.017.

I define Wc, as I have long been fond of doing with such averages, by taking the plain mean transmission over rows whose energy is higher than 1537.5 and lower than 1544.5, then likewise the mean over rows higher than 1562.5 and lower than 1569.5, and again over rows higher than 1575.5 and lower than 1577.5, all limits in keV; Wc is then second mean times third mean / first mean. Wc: 1.49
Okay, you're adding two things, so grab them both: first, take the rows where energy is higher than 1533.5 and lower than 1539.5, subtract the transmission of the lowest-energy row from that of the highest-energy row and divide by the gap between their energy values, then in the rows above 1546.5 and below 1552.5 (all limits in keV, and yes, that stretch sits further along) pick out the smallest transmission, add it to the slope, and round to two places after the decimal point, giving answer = 1.70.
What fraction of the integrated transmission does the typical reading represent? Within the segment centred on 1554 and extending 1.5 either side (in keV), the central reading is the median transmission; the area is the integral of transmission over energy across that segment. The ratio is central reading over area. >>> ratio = 0.3403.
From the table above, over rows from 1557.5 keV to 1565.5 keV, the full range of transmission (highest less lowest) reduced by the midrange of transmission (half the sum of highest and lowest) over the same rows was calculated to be -1.53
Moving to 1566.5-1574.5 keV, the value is -1.50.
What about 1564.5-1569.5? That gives -1.56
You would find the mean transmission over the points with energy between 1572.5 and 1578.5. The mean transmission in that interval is 1.55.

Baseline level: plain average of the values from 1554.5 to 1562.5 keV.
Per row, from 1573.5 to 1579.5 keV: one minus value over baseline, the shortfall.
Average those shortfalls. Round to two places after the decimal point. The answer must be 0.07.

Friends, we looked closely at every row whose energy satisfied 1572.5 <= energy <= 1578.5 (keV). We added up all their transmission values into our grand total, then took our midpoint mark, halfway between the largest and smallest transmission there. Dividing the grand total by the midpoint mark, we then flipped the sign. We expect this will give -5.955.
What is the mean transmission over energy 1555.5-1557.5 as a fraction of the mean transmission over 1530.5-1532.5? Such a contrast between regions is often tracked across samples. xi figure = 0.98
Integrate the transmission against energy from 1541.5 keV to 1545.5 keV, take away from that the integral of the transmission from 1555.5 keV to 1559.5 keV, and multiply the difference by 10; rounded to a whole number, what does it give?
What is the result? 2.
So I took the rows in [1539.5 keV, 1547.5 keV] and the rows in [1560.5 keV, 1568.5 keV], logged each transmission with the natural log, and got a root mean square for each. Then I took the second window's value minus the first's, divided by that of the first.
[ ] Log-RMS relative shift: -0.066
